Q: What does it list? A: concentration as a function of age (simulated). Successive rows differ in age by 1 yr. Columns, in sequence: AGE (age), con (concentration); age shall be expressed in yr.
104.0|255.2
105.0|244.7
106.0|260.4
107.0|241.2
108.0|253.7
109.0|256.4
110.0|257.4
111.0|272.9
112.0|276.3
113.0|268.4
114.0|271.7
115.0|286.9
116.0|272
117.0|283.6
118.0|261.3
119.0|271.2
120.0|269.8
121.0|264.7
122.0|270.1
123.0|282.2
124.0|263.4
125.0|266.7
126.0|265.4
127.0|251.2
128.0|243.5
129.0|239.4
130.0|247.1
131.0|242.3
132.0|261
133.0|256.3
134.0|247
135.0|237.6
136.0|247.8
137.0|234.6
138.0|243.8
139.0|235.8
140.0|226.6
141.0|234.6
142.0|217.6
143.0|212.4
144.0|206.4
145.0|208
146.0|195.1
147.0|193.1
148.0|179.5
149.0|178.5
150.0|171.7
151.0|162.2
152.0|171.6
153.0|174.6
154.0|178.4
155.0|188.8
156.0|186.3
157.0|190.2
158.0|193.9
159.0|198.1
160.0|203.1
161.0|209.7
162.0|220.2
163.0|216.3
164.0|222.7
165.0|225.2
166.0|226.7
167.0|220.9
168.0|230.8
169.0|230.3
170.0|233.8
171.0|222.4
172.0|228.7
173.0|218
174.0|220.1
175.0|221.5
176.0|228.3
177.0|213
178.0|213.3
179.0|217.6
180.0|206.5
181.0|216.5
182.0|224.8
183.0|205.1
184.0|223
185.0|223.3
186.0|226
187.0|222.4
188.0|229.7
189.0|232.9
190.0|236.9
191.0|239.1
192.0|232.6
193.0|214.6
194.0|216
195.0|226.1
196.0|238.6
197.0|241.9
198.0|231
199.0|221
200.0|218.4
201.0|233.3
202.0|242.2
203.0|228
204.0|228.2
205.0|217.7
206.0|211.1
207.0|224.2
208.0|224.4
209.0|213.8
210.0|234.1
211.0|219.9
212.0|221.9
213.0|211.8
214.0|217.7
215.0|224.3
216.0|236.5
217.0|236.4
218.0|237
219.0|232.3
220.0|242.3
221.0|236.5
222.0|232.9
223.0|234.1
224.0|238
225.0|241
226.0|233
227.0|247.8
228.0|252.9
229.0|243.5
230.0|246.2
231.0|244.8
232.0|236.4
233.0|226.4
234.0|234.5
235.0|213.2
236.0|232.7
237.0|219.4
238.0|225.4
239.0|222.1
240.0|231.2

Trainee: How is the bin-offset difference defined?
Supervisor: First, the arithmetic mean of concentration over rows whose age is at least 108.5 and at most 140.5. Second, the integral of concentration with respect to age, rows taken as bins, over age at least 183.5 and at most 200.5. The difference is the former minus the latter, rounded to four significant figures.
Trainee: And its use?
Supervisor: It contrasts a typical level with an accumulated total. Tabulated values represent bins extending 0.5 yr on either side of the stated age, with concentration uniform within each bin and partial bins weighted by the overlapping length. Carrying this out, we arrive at -3615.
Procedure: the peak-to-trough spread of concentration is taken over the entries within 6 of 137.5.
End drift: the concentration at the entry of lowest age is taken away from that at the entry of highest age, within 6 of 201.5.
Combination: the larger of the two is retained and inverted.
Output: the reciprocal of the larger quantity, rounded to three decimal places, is 0.021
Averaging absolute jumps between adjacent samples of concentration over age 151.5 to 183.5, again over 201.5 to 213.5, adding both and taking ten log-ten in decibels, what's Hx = 11.9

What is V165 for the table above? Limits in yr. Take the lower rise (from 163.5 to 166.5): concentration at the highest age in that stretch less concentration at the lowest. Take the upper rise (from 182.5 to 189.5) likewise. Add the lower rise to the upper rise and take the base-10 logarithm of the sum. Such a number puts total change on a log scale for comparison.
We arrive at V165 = 1.50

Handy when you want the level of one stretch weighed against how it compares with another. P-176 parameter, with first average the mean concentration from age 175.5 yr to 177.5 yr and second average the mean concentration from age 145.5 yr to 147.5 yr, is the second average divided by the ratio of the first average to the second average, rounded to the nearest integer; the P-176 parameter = 171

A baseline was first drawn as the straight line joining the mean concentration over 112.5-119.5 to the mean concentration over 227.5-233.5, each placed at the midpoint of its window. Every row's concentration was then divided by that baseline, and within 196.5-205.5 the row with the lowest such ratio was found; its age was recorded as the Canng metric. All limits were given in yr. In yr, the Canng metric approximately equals 200.0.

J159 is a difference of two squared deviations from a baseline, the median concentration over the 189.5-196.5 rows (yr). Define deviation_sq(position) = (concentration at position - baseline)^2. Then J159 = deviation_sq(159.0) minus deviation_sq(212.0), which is 1076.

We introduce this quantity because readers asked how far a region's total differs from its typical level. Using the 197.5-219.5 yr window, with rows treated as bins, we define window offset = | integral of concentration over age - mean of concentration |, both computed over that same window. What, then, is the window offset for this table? 4740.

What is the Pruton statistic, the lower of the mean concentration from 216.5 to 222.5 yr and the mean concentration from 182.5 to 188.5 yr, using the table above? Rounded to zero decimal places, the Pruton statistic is 222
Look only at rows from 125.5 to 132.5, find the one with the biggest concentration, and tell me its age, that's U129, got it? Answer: 126.0 yr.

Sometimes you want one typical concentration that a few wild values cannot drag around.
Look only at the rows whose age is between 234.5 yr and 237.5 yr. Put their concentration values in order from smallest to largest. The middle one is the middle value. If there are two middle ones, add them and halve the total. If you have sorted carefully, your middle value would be 219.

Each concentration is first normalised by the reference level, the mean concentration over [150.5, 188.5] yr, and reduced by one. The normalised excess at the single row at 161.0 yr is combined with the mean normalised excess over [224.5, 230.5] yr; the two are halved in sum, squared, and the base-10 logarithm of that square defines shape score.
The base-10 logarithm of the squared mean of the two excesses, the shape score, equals -2.3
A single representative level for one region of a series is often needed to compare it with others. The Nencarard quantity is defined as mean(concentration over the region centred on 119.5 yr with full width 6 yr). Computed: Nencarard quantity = 270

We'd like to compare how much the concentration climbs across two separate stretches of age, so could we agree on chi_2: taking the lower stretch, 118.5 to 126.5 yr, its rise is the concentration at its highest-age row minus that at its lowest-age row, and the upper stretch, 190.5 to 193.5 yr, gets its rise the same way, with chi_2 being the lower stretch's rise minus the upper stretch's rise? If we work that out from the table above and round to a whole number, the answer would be 19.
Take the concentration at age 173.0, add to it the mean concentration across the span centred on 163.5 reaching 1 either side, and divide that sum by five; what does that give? 87.5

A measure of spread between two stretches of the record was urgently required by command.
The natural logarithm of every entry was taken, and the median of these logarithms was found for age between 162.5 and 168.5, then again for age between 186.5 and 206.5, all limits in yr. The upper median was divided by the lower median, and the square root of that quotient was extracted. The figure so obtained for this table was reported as 1.00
